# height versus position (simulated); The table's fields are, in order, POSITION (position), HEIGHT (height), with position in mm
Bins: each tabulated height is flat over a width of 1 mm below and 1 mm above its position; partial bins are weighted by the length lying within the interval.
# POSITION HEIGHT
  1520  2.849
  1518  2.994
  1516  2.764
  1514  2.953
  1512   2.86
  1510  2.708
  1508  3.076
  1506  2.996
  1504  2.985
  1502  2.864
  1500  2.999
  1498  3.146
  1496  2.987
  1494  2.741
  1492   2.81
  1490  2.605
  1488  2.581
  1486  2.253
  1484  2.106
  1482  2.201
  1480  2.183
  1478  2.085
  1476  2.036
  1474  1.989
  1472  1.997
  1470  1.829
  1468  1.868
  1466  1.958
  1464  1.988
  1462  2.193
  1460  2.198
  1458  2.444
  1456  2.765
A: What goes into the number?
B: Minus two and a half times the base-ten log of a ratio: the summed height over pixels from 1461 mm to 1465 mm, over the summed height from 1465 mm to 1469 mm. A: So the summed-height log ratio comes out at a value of -0.10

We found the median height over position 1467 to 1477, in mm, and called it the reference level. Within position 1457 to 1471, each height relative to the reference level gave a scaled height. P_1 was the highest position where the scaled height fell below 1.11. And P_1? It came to 1470 mm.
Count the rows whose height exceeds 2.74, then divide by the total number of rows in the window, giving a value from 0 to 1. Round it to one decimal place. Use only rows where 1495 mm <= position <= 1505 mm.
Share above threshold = 1.0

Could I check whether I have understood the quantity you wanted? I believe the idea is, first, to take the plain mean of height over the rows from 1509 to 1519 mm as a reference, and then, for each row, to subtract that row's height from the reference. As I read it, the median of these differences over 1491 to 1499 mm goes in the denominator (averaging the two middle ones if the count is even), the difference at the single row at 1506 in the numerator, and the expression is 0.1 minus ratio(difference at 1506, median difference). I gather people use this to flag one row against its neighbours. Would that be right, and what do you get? -3.2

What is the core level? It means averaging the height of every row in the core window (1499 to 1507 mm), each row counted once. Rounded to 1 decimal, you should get 3.0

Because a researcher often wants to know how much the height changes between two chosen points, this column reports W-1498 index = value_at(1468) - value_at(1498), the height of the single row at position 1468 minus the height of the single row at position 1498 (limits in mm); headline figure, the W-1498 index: -1.3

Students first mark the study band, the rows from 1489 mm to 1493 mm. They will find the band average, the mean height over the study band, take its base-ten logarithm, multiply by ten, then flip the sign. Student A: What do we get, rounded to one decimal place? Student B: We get -4.3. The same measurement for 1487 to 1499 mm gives -4.5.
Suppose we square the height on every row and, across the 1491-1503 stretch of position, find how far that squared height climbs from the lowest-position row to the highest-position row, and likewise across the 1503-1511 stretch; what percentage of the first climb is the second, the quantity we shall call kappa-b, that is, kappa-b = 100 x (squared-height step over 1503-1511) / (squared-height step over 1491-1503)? -515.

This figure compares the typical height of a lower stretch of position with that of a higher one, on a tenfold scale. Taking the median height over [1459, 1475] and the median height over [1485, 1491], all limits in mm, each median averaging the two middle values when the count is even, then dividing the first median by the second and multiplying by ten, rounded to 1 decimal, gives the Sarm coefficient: 7.7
